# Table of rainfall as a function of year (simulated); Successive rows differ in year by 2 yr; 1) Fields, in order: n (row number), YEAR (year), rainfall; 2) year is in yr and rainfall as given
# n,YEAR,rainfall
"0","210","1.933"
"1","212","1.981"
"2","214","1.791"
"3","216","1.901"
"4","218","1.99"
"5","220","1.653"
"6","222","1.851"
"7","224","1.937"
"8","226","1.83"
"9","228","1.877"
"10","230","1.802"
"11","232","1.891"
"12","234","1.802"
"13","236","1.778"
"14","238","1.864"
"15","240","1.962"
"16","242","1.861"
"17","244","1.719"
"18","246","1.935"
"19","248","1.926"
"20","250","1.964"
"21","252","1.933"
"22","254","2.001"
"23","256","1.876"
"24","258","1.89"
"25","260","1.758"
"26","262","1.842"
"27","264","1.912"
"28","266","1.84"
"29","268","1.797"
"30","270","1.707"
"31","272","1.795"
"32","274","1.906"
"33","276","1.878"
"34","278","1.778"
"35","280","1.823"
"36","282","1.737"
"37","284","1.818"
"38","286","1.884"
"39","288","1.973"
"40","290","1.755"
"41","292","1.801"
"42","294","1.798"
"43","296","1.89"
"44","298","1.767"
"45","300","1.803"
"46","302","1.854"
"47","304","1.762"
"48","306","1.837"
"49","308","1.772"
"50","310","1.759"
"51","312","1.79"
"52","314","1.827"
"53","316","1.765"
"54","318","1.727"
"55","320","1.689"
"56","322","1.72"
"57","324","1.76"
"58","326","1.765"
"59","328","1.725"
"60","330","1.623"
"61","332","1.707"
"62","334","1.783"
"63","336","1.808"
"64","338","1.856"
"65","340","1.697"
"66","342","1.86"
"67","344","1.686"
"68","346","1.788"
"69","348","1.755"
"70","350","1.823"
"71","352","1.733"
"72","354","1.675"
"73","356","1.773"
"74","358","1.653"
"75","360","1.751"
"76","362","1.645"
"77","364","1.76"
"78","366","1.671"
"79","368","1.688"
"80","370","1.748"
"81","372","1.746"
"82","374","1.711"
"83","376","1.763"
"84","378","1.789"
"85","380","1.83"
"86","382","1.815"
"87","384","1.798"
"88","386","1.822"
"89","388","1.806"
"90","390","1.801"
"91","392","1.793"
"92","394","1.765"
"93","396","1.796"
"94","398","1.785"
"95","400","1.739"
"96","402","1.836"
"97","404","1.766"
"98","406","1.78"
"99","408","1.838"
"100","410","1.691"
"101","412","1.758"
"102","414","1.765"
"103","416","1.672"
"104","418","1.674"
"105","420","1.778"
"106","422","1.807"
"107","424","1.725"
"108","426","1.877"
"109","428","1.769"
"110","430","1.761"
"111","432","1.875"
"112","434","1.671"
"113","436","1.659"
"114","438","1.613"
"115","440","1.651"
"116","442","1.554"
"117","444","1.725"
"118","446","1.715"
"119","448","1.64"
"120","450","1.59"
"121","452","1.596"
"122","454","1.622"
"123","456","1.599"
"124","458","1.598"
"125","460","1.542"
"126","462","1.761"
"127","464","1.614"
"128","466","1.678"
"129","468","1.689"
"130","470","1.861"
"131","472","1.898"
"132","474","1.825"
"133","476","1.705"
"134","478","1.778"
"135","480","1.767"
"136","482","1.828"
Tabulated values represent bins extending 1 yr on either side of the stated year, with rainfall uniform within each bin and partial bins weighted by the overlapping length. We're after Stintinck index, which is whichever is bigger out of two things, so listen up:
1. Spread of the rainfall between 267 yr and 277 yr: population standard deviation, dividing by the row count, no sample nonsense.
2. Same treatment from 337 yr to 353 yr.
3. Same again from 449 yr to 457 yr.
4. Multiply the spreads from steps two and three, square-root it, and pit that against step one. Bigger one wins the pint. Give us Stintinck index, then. 0.070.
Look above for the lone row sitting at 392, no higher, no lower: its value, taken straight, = 1.793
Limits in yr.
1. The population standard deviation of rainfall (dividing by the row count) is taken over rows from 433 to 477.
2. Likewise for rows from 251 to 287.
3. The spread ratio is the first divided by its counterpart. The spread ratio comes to 1.3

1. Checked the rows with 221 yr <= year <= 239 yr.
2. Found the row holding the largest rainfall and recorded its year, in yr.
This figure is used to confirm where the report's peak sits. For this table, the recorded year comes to 224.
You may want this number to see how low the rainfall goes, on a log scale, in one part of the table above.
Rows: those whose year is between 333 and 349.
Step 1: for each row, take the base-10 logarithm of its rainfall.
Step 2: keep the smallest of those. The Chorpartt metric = 0.227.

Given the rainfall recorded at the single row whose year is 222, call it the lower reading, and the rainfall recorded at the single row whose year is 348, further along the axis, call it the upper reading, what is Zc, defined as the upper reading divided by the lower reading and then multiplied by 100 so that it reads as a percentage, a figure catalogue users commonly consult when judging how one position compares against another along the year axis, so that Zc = 95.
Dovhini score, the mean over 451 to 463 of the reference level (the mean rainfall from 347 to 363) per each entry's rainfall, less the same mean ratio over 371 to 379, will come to 0.08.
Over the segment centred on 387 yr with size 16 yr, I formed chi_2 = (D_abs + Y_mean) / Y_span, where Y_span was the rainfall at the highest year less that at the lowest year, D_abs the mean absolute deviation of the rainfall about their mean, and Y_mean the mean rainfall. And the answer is -28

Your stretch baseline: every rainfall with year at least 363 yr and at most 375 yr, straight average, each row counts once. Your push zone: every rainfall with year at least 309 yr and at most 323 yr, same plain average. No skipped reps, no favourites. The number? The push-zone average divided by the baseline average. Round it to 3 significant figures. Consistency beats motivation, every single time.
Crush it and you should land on 1.02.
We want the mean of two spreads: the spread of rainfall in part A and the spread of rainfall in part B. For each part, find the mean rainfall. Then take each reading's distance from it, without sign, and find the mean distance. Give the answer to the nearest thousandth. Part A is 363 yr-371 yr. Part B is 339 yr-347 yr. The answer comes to 0.052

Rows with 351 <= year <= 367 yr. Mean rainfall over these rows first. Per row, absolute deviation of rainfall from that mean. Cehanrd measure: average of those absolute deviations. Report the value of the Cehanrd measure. 0.0466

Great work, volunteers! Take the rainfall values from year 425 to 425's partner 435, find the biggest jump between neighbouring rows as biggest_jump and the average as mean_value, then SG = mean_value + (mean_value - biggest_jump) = 3.38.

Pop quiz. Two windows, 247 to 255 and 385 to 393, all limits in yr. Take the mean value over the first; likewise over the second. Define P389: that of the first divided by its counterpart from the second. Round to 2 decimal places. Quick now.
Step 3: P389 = 1.08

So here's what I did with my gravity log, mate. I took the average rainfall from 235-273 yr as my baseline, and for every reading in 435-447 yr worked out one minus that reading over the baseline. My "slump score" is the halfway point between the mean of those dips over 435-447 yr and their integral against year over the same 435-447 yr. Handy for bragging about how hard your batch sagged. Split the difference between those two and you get 0.7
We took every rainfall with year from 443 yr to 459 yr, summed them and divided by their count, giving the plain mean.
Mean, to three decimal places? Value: 1.636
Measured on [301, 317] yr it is 1.796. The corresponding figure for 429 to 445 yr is 1.689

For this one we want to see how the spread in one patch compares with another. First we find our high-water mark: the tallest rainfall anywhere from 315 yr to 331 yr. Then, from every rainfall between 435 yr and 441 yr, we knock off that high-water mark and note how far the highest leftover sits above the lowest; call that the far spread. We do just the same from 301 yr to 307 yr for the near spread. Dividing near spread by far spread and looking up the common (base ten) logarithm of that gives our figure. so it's 0.3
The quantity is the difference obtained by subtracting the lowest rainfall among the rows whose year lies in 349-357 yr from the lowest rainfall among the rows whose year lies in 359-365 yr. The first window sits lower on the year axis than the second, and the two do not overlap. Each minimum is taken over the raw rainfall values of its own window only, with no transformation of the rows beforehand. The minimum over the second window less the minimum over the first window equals -0.03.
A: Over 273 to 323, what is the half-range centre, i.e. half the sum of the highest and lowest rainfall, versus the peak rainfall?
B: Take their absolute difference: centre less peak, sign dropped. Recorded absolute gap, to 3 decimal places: 0.142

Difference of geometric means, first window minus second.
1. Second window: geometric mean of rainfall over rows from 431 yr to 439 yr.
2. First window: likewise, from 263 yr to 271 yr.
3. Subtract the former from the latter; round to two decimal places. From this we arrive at 0.11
